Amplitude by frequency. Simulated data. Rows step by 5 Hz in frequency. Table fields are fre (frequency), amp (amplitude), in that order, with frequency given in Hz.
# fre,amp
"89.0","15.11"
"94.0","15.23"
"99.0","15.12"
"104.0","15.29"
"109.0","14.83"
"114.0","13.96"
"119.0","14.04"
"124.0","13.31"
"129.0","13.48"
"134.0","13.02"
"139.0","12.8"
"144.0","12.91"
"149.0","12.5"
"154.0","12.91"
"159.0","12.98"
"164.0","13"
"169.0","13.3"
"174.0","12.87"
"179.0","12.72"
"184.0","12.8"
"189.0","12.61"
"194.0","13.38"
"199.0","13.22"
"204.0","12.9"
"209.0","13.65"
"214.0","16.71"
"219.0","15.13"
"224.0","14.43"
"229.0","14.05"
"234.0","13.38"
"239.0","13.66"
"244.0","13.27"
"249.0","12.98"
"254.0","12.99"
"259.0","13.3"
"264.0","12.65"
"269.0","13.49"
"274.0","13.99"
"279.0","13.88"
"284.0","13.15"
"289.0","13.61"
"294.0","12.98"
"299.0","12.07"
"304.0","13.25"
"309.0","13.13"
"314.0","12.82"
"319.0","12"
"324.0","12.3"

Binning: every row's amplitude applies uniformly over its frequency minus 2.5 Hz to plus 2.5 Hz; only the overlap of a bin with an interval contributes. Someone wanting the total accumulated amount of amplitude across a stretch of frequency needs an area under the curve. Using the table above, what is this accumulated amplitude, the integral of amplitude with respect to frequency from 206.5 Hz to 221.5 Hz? 227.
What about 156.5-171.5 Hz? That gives 196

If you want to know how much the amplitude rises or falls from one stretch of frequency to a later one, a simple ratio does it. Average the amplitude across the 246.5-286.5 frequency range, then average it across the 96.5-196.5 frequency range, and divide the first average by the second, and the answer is 0.99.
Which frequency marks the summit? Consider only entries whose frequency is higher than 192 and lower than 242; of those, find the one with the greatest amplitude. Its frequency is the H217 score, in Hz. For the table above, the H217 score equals 214.0 Hz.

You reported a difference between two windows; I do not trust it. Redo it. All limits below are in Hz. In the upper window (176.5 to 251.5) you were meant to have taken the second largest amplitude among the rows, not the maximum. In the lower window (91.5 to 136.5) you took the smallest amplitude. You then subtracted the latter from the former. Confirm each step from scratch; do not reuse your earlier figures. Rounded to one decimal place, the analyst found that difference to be 2.1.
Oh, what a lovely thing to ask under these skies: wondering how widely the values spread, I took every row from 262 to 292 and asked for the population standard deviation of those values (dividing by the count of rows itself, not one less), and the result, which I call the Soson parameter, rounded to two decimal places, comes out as 0.45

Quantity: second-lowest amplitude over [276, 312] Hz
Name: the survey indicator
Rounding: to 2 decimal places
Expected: 12.98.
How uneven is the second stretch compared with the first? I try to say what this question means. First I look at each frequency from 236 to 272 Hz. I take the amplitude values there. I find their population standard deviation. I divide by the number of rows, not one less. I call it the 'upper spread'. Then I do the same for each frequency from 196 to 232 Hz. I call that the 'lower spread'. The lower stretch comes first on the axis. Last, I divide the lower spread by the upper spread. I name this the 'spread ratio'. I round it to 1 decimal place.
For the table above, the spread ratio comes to 3.8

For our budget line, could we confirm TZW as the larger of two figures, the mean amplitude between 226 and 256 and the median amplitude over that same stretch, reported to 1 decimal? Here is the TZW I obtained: 13.4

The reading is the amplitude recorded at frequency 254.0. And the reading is 12.99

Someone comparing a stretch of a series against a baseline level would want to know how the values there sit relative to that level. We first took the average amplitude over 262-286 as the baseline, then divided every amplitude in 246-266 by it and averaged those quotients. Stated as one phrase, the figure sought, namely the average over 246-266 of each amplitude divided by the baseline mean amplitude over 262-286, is 0.966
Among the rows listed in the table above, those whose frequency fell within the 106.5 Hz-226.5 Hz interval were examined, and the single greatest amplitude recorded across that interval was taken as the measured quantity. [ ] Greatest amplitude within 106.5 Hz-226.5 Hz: 16.71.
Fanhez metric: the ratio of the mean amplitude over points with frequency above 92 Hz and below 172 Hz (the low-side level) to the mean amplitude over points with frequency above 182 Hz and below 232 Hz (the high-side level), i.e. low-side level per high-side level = 0.98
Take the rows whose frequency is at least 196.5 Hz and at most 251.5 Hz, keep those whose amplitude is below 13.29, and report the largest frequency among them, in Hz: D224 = 249.0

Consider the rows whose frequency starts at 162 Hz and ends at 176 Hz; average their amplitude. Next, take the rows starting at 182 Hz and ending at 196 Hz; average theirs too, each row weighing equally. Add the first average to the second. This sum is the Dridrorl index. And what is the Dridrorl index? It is 26.0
